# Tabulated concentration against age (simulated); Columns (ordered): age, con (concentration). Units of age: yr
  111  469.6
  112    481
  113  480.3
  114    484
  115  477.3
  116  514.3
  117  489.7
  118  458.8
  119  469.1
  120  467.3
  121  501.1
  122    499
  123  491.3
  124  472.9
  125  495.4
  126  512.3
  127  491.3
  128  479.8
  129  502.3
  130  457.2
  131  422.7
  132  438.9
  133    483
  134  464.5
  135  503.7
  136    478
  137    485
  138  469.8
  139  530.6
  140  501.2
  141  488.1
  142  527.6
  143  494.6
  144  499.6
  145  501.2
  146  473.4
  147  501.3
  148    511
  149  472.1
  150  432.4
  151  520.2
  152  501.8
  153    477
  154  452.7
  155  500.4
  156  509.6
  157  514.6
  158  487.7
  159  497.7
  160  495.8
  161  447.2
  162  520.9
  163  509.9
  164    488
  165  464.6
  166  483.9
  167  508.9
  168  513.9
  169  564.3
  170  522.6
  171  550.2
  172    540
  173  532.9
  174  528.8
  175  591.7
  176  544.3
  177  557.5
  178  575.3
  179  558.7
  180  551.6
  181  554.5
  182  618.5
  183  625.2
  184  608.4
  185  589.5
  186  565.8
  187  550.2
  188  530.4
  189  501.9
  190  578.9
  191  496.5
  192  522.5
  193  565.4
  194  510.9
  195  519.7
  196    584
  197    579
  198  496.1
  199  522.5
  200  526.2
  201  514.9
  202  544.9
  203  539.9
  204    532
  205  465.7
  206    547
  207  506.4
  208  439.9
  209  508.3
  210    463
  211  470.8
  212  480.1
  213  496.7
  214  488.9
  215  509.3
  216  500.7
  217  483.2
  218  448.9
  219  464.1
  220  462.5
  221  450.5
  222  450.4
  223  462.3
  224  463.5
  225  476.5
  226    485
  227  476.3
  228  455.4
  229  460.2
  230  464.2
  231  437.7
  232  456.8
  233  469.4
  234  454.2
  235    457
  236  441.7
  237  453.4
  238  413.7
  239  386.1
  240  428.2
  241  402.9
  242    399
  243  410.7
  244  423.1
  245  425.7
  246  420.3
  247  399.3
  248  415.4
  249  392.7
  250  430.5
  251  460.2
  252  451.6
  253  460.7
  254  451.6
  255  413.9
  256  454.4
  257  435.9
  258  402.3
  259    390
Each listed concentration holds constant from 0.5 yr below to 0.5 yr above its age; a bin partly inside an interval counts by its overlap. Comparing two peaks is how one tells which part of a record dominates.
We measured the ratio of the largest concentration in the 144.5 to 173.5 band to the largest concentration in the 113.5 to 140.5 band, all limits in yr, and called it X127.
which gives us 1.06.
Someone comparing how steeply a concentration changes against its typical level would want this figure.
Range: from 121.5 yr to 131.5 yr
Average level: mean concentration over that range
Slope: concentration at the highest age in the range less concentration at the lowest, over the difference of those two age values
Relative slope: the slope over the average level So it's -0.018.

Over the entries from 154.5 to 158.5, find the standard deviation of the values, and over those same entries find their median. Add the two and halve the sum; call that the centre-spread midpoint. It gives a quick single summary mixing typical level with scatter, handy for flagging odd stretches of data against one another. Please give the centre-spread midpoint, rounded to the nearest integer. 258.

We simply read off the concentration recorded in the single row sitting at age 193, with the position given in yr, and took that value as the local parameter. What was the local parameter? 565.4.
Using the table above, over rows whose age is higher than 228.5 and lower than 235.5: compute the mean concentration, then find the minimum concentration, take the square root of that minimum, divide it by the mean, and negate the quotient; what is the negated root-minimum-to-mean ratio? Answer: -0.0458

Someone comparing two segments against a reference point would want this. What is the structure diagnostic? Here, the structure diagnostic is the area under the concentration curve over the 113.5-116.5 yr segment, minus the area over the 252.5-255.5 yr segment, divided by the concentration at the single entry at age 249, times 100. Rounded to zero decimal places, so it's 38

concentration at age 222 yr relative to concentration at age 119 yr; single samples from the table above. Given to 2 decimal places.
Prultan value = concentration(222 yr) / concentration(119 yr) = 0.96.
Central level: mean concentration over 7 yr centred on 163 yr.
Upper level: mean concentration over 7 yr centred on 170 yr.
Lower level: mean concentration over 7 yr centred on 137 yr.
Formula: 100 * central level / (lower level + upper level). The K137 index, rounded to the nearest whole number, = 48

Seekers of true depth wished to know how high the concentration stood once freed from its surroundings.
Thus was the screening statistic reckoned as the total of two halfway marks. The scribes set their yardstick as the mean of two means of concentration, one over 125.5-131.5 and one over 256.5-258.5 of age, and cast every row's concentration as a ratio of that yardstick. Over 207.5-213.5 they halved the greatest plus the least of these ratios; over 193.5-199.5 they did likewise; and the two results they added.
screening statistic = 2.26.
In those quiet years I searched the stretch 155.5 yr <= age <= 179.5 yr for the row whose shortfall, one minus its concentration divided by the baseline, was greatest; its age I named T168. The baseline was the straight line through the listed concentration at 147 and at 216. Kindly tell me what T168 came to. 161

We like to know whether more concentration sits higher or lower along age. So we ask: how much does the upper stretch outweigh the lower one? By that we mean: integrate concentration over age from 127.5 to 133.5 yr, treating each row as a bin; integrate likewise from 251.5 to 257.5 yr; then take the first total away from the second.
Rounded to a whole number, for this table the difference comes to -116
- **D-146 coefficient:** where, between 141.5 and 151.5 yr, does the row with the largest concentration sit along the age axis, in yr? 142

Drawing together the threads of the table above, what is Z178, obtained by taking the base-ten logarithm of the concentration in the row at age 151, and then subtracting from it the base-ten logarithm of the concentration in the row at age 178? -0.044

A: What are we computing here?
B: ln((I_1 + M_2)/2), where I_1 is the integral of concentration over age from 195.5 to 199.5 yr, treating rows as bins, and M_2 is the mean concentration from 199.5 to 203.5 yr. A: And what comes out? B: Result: 7.21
